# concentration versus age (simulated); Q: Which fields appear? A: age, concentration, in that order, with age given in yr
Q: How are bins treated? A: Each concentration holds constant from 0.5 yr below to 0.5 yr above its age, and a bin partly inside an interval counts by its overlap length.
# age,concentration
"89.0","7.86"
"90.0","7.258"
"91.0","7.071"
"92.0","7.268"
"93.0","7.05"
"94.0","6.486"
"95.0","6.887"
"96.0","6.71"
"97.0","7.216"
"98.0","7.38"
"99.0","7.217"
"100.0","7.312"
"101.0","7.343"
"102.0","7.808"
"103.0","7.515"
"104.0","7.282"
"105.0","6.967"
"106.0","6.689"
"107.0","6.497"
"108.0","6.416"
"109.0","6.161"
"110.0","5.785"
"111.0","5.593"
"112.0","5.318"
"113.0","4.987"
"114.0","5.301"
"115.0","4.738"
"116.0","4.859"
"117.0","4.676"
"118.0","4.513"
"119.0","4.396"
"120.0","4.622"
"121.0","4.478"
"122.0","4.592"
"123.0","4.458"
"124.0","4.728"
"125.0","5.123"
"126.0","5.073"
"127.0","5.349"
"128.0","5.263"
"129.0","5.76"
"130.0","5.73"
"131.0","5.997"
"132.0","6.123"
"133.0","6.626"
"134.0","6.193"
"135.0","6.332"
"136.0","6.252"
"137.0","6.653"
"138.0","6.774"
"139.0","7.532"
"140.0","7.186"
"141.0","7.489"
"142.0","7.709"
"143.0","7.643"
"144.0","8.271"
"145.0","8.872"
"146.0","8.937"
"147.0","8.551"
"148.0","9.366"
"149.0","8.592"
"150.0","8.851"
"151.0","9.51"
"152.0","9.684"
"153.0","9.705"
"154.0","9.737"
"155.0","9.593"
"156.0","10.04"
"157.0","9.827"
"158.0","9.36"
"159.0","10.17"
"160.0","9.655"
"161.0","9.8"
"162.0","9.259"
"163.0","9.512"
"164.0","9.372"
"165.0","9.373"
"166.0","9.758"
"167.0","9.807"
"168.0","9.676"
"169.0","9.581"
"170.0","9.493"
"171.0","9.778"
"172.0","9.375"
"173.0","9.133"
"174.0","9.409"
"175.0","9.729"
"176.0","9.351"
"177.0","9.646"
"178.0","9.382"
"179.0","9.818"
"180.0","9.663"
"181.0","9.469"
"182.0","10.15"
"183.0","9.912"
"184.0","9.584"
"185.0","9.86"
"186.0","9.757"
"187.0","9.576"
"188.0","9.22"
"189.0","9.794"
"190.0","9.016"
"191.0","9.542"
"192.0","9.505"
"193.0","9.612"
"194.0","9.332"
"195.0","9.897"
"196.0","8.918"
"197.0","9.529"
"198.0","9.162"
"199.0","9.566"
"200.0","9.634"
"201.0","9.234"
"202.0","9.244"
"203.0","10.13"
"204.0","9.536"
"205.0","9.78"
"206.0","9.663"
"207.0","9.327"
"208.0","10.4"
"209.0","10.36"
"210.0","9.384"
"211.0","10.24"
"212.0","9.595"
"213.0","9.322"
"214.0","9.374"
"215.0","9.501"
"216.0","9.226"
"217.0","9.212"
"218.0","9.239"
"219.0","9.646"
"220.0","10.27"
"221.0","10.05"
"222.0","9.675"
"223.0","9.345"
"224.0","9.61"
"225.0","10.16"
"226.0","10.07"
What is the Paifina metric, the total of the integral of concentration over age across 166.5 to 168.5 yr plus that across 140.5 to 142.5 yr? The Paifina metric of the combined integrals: 34.7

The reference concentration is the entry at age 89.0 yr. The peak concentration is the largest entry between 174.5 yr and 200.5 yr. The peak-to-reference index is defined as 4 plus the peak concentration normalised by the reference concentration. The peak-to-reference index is 5.3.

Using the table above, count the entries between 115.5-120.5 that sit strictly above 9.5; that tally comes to 0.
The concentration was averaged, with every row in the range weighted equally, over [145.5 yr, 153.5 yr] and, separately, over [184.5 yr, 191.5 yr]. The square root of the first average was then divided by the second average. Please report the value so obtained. 0.32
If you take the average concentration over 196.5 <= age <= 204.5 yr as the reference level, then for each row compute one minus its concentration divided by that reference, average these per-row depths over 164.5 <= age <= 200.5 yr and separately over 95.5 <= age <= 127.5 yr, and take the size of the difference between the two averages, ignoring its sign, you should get 0.39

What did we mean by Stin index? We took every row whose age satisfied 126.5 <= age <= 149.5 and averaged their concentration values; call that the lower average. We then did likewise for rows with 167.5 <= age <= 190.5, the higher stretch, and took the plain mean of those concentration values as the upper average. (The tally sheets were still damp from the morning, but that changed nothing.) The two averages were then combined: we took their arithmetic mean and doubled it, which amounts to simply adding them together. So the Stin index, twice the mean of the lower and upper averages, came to 17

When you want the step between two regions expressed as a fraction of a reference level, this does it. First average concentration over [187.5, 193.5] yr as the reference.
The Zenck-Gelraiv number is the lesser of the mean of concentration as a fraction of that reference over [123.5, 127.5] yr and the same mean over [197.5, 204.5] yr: 0.54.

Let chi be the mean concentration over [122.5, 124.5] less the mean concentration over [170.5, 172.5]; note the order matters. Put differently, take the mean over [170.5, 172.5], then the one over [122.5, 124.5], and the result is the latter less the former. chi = -5.0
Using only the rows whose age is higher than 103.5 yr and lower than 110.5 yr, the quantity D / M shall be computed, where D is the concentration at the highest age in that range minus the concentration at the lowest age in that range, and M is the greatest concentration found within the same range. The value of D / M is -0.21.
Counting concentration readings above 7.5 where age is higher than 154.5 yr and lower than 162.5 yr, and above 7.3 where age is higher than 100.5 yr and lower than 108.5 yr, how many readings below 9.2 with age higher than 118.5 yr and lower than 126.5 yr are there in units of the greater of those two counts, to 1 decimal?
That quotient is 1.0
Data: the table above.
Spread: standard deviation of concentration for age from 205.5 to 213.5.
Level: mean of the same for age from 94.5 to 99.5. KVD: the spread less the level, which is -6.6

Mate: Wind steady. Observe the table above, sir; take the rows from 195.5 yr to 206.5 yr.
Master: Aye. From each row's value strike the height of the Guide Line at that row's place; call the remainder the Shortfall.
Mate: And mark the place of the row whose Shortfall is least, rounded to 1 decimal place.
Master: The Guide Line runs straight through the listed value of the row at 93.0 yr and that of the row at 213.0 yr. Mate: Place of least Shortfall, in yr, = 196.0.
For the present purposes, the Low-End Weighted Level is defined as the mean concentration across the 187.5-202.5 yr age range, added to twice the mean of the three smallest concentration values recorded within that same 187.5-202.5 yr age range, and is 27.5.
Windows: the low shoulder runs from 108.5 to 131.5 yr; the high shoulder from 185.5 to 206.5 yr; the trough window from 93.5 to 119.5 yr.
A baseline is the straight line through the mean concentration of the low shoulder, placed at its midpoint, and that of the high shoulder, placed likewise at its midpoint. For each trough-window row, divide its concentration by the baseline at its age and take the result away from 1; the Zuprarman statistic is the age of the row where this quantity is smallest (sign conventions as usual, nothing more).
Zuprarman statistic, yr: 98.0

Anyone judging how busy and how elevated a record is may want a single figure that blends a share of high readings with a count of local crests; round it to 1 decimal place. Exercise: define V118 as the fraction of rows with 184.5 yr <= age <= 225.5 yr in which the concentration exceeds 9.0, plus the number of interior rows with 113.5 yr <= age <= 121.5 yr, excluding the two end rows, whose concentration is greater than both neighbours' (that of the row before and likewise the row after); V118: 3.0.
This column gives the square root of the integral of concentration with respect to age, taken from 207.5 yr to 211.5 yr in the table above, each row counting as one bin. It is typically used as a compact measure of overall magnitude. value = 6.4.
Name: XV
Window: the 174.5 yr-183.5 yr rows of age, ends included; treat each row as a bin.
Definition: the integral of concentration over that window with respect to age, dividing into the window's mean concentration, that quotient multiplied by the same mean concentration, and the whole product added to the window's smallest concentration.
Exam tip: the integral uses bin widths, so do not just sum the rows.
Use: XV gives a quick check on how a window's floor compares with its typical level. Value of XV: 10.4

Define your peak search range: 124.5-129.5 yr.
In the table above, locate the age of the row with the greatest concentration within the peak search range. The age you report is 129.0 yr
